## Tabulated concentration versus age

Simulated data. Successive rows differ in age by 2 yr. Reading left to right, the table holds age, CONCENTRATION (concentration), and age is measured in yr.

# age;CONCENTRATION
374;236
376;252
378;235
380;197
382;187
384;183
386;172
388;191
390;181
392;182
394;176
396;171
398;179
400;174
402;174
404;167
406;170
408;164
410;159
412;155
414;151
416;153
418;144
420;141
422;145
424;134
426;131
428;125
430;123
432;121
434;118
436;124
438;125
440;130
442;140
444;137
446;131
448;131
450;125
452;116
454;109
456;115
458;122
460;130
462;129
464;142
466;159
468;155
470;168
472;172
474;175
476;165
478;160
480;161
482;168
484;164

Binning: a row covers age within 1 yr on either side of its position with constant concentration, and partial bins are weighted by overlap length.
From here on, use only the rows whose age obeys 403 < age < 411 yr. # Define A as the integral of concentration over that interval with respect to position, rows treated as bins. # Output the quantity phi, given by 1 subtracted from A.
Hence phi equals 1319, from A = 1320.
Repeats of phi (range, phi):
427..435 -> 973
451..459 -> 923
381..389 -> 1465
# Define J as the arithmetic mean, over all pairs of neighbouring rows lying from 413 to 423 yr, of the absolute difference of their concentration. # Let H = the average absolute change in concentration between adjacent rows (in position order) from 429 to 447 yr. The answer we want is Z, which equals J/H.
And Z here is 1.0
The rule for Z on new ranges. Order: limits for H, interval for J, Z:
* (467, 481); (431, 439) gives 0.6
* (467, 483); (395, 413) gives 0.8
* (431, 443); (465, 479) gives 1.3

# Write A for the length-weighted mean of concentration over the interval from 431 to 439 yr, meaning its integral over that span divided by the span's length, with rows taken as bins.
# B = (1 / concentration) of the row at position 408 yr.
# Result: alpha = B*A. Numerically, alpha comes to 0.74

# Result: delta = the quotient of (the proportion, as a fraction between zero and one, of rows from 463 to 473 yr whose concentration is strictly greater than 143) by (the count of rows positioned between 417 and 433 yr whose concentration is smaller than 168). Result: 0.10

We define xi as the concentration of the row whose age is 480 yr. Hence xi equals 161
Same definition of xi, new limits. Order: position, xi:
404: 167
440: 130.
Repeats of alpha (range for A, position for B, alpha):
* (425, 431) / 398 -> 0.71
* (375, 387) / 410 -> 1.29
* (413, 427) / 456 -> 1.24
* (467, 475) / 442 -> 1.20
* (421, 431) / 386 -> 0.77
